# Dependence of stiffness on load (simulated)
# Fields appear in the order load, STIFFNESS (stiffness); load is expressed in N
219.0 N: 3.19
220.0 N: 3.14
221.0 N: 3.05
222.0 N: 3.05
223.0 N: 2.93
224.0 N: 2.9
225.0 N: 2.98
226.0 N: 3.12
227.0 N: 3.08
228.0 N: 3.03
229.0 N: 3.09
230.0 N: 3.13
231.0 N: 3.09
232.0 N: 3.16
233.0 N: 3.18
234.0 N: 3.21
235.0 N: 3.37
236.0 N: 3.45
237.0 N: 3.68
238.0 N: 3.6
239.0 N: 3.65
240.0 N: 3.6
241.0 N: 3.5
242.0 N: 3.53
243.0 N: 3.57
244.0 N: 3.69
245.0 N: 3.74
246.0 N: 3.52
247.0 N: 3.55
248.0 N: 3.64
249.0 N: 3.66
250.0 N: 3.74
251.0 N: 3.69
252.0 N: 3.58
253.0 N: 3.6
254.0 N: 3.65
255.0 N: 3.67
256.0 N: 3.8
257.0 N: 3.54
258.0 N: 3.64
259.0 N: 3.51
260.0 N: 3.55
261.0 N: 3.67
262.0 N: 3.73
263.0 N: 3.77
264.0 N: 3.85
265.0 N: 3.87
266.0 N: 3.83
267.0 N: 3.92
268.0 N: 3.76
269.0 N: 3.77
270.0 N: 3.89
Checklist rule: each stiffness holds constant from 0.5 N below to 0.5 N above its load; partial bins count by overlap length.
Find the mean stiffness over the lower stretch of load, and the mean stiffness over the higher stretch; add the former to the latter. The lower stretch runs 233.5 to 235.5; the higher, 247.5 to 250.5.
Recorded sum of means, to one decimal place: 7.0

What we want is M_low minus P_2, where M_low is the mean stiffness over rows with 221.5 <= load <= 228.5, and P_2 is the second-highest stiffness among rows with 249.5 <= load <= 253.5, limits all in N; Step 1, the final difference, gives -0.7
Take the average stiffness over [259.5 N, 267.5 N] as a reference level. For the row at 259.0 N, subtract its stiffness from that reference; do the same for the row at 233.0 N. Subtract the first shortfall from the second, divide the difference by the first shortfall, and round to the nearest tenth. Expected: 1.3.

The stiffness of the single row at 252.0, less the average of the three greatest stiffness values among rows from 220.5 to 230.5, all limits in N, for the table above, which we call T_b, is 0.47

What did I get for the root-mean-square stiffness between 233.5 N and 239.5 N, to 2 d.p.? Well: 3.50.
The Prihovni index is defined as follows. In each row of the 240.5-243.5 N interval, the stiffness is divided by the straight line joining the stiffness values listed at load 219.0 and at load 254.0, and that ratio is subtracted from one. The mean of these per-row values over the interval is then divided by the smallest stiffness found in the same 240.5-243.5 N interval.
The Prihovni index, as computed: -0.0034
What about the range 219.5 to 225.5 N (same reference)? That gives 0.0242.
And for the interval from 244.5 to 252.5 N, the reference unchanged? -0.0050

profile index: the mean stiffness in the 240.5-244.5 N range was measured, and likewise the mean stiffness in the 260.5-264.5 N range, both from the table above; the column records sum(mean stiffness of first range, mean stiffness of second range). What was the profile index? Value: 7.33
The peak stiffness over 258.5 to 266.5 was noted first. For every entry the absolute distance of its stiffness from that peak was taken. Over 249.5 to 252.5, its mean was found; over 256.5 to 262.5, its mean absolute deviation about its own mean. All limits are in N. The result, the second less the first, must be -0.1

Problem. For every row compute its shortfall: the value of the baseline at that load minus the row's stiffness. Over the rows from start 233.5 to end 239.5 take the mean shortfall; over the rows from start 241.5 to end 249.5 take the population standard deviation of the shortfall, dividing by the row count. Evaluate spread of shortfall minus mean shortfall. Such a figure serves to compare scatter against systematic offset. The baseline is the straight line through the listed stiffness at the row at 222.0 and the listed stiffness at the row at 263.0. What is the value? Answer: 0.27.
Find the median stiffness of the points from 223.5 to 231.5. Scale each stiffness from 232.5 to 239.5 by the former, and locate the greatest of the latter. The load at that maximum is 237.0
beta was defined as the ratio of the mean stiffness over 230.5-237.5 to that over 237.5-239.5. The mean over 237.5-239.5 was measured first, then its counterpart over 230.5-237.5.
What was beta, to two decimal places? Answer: 0.91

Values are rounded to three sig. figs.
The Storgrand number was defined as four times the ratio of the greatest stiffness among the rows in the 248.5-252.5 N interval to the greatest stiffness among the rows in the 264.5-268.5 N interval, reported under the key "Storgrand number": 3.82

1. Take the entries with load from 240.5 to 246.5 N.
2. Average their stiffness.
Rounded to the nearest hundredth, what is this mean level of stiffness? 3.59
